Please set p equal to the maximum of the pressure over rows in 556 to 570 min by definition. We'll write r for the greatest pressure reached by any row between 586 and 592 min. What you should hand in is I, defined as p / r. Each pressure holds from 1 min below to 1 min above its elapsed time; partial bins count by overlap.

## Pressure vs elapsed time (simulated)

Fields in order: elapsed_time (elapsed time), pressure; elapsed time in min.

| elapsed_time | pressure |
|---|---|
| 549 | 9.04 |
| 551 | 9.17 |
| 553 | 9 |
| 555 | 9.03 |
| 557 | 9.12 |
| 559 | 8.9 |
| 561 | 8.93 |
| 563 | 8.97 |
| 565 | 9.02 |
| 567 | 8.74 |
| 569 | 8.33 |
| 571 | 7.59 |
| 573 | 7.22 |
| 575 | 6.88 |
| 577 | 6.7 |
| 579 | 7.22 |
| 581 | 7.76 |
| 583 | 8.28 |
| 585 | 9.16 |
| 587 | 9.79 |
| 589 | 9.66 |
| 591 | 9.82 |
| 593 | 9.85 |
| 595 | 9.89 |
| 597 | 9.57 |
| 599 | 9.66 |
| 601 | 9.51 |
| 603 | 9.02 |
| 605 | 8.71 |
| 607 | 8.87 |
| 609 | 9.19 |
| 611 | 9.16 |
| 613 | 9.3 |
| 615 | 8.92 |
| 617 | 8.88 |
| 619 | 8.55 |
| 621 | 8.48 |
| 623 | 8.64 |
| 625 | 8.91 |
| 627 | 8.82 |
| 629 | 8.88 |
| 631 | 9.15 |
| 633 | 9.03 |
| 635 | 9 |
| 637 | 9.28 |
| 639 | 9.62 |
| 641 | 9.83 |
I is 0.9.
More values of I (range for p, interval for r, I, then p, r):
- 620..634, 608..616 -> 1.0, 9.15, 9.3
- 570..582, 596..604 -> 0.8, 7.76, 9.66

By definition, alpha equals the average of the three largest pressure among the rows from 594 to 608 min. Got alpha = 9.7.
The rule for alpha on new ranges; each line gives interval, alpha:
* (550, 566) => 9.1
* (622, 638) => 9.2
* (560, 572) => 9.0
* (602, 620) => 9.2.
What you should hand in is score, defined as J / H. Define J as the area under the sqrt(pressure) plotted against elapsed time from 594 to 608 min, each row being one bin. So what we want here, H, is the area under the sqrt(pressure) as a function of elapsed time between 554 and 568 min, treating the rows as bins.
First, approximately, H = 41.9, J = 42.7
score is 1.02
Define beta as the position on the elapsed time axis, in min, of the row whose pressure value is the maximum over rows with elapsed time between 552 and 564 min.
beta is 557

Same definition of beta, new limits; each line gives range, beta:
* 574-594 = 593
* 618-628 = 625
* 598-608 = 599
